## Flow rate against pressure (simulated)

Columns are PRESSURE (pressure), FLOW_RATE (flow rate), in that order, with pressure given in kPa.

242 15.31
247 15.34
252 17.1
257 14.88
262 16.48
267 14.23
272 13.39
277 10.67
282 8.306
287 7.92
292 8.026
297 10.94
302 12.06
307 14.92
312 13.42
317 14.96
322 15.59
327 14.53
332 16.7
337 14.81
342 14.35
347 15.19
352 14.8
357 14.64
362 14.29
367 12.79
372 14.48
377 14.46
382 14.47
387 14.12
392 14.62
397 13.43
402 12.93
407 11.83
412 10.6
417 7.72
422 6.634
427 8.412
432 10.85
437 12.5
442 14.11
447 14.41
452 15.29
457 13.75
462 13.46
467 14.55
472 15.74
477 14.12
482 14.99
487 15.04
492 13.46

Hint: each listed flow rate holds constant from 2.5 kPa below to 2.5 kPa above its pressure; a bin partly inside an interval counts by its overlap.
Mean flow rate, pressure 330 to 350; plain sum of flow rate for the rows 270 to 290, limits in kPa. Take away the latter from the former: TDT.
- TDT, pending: -25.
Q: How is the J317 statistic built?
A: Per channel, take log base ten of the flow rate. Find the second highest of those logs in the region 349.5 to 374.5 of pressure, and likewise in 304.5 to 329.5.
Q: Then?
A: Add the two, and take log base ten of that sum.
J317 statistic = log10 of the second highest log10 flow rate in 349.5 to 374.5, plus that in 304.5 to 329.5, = 0.369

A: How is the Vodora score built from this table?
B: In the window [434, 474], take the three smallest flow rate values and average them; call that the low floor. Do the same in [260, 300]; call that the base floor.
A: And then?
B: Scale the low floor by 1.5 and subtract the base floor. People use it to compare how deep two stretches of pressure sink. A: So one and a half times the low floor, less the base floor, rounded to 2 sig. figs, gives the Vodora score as 12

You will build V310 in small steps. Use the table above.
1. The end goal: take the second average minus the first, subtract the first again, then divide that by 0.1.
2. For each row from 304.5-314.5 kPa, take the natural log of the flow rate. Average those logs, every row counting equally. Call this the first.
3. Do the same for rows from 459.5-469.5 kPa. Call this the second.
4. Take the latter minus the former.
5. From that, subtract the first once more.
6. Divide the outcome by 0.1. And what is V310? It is -26.6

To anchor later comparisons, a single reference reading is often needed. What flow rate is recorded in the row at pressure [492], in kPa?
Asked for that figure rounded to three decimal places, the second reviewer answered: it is 13.460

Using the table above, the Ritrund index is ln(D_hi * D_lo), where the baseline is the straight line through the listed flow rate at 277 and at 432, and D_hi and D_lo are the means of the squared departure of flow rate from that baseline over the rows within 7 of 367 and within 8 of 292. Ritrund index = 3.9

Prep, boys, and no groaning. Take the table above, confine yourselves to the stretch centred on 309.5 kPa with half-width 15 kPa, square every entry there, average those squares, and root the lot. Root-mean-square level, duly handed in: 13.8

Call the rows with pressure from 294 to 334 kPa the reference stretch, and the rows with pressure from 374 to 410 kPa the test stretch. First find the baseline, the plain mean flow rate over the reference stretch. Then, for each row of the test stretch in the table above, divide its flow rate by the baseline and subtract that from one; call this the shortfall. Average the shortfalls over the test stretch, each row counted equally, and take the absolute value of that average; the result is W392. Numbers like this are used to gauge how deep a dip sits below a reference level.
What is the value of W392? 0.03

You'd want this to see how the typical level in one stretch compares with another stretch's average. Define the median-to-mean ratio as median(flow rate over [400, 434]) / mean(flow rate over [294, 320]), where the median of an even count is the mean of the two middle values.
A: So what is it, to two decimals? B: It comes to 0.80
